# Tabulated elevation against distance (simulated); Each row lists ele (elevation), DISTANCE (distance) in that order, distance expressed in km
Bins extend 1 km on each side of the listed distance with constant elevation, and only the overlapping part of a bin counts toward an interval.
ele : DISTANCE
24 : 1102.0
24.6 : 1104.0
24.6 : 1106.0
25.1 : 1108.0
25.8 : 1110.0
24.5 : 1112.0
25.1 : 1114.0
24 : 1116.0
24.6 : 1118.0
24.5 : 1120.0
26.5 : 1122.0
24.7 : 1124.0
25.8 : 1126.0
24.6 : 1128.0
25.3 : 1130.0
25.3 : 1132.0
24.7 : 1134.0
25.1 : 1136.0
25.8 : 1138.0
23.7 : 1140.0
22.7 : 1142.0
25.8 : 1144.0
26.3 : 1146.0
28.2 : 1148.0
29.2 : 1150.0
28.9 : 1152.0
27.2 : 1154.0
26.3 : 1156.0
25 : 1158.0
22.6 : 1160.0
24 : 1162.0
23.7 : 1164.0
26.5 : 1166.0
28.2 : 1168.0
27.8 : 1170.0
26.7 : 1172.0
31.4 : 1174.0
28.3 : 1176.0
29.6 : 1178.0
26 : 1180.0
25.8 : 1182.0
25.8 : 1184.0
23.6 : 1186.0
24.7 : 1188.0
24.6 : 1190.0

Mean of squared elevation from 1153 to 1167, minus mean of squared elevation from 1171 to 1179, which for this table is -214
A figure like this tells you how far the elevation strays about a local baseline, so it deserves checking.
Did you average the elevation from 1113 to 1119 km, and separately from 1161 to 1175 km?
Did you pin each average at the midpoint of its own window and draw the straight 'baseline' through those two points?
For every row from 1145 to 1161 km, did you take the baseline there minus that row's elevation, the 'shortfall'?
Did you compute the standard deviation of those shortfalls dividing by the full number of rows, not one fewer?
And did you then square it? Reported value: 4.8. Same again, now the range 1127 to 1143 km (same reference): 1.1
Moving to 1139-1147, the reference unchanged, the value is 2.0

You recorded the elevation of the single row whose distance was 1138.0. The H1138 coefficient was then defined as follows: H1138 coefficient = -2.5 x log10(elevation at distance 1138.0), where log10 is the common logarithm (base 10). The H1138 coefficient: -3.53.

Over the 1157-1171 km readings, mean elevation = 25.4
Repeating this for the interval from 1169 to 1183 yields 27.9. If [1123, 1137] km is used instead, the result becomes 25.1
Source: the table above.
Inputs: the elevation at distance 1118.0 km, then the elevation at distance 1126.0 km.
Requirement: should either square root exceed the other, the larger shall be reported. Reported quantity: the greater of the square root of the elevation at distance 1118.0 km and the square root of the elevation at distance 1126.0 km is 5.08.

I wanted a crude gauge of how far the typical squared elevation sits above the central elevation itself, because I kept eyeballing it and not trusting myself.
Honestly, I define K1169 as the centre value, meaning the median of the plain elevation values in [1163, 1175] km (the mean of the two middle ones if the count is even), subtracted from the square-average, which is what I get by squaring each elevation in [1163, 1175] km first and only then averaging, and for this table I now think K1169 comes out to 728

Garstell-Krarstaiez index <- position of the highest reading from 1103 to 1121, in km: 1110.0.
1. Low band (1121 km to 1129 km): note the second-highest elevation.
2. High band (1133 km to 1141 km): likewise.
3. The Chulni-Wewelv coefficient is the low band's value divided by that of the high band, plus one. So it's 2.03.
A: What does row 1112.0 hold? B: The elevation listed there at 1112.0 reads 24.5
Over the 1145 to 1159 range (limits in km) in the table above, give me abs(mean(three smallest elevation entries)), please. 25.9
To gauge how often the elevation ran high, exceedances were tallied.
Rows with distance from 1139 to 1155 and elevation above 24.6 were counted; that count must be 6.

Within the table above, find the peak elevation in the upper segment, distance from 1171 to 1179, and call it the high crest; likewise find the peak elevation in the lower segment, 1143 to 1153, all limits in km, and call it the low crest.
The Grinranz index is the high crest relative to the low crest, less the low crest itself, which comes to -28.1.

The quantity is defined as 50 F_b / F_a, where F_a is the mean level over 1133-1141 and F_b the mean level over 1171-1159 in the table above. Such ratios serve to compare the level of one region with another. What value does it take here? 51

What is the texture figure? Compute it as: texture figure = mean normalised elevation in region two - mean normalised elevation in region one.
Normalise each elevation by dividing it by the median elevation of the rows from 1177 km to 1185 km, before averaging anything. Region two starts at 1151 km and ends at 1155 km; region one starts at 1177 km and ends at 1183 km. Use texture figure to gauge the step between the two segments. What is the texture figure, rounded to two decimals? 0.04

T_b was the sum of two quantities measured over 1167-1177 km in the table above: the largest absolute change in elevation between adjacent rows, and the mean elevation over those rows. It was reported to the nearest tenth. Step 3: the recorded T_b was 33.2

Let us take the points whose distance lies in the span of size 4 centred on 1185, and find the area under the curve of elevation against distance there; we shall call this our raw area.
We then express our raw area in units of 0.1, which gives 988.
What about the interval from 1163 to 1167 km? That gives 1004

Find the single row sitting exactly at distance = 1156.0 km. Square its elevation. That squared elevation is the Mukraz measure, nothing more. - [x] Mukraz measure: 692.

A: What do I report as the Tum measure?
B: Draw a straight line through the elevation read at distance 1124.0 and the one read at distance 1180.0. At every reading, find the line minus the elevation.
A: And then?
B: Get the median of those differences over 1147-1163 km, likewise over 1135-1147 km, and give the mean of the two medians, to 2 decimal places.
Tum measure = -0.85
